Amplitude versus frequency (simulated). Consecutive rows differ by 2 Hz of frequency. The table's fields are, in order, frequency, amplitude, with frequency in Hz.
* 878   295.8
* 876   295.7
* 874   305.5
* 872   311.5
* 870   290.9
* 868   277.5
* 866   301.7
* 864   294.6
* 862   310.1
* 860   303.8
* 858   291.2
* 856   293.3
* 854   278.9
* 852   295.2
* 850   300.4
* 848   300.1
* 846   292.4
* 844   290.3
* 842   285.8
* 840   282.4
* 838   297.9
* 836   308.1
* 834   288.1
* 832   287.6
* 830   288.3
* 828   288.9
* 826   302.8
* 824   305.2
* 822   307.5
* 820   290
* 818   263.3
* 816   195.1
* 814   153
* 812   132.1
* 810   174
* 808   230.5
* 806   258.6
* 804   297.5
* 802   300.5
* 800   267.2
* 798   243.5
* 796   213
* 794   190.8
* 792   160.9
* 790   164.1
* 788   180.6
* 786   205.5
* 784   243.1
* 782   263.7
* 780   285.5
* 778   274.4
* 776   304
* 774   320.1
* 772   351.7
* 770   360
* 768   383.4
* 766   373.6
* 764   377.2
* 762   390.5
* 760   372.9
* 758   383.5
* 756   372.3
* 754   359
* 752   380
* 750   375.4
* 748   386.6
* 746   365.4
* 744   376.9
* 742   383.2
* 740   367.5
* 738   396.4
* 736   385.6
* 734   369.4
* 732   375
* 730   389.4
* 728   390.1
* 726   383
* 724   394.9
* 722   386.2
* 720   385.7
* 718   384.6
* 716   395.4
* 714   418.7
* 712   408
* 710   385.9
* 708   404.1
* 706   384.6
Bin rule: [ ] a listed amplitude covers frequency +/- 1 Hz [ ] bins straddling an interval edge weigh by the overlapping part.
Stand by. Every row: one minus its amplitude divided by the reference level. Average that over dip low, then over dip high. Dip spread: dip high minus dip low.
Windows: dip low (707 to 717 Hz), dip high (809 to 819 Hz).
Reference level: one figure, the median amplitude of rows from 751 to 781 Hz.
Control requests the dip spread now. 0.59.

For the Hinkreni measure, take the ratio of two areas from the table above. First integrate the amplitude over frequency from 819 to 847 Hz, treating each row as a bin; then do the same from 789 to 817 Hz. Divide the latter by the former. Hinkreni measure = 0.72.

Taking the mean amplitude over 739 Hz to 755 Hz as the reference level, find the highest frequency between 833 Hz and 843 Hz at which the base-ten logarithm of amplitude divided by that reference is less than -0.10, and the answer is 842 Hz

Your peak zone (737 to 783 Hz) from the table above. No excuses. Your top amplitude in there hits 396.4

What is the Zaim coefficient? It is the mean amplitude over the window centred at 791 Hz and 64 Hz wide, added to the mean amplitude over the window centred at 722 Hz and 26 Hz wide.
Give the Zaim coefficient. 656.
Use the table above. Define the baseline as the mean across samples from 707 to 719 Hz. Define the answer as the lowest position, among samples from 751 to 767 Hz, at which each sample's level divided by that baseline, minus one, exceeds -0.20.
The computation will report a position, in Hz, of 752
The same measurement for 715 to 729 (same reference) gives 716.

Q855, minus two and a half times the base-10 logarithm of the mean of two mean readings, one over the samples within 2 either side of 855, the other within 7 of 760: -6.30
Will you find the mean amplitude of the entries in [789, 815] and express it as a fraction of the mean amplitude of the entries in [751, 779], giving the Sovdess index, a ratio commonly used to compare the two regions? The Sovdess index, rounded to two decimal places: 0.60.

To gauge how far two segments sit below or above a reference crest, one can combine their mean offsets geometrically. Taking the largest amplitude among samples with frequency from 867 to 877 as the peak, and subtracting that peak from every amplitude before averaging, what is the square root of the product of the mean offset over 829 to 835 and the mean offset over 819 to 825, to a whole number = 16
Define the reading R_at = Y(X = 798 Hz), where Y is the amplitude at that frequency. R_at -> 243.5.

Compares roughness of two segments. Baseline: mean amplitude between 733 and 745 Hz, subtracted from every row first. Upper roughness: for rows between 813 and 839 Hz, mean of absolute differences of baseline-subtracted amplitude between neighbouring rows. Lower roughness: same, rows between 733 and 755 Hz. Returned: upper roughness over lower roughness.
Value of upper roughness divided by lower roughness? 1.16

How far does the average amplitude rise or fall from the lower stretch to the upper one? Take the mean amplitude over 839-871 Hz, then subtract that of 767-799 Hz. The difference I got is 34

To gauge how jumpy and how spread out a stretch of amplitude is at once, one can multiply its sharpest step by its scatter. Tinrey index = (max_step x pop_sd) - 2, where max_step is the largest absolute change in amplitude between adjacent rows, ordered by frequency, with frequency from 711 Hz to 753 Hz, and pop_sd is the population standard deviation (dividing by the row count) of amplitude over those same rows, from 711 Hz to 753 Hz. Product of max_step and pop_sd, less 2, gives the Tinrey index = 359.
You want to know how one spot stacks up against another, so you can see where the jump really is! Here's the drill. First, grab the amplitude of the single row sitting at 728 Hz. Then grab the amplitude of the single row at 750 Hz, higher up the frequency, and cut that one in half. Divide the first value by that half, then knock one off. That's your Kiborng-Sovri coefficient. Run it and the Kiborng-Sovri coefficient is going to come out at 1.08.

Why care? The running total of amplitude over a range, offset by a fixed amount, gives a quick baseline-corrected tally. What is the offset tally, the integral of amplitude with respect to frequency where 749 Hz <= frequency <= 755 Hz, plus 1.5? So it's 2230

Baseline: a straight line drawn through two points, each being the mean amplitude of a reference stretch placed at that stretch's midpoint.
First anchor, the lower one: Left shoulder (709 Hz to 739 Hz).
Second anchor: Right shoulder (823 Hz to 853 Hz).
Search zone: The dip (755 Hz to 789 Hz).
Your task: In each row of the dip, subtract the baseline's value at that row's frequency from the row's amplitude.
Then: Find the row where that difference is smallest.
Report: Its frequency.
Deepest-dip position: 788 Hz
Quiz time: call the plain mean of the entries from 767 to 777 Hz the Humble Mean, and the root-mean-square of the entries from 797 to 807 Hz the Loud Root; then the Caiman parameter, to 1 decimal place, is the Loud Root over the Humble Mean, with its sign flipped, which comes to -0.8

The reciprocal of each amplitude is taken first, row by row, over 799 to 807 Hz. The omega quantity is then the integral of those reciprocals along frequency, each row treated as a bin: 0.0286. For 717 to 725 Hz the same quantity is 0.0206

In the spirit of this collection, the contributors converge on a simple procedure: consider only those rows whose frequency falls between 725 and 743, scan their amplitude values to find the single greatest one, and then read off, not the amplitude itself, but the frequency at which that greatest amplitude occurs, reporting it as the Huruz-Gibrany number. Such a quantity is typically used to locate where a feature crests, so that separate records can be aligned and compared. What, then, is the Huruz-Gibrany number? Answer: 738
